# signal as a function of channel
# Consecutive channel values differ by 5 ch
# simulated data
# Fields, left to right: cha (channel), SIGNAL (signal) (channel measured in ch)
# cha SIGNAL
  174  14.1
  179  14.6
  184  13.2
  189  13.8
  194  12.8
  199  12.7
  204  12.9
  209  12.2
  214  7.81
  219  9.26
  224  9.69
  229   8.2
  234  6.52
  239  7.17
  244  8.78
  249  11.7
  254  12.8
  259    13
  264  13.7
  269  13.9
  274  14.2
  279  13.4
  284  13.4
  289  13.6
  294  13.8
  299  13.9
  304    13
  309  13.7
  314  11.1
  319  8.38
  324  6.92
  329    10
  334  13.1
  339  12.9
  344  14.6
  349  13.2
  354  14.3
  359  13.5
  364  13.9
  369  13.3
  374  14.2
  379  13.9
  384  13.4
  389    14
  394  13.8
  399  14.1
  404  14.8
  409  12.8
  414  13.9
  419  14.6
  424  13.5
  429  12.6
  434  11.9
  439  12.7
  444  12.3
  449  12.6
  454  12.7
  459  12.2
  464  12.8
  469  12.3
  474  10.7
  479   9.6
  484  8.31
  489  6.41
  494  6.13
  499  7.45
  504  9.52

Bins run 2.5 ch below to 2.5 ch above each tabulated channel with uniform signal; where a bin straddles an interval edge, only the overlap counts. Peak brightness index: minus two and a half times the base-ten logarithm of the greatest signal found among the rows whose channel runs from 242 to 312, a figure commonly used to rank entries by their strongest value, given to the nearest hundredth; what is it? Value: -2.88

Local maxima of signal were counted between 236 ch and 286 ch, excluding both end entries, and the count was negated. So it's -1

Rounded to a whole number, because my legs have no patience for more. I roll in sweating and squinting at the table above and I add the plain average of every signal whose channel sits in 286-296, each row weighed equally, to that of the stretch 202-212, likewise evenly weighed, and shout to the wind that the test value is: 26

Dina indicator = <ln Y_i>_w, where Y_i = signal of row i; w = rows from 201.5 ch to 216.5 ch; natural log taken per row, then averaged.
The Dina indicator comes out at 2.37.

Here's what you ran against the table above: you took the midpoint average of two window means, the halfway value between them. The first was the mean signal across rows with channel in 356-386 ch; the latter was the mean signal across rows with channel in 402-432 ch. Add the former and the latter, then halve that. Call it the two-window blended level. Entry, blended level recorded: 13.7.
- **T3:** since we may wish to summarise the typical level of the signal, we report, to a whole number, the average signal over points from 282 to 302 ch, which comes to 14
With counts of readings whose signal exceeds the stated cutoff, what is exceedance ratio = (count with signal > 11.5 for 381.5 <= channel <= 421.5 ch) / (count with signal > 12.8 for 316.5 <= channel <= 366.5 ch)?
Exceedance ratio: 1.1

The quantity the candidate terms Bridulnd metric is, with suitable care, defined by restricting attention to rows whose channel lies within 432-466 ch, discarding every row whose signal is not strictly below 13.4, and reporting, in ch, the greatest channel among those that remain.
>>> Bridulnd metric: 464 ch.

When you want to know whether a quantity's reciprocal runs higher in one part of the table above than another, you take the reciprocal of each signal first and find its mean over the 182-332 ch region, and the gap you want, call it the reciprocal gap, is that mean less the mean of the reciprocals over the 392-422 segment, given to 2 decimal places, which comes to 0.02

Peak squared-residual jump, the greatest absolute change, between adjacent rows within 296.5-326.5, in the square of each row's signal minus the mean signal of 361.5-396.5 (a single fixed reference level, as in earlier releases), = 22.0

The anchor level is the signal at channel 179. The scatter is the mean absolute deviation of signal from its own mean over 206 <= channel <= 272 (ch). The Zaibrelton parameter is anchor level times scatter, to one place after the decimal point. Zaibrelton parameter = 34.0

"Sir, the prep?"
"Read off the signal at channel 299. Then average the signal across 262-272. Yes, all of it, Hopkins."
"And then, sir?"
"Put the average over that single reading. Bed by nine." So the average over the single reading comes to 0.99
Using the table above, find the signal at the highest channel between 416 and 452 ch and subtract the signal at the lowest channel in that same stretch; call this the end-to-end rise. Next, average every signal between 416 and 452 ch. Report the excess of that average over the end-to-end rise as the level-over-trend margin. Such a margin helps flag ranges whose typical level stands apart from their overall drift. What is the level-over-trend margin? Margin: 14.9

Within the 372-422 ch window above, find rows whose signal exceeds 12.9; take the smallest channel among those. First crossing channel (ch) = 374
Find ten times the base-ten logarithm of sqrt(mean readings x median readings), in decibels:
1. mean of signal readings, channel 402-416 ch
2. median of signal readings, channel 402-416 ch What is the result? 11.4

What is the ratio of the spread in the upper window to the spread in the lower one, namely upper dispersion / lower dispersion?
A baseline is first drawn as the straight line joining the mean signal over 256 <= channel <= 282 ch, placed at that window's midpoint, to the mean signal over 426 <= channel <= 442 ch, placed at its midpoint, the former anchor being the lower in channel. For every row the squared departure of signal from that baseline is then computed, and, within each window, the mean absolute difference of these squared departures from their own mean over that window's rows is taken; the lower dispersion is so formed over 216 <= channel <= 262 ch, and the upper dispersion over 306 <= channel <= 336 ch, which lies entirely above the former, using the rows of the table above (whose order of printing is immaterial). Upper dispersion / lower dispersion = 1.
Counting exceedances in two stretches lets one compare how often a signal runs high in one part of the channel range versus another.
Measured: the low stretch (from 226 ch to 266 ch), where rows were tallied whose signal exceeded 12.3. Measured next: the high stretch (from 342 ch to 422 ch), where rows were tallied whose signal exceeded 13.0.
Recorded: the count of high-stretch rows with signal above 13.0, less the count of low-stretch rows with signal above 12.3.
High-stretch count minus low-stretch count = 12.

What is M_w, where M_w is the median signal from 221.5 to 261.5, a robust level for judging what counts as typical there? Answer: 9.2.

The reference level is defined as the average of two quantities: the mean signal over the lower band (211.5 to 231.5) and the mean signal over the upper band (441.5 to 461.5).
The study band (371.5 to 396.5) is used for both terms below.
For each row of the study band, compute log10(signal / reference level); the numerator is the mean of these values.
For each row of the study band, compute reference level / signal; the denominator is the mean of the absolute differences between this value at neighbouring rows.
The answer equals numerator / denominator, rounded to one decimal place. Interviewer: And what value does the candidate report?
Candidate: 5.2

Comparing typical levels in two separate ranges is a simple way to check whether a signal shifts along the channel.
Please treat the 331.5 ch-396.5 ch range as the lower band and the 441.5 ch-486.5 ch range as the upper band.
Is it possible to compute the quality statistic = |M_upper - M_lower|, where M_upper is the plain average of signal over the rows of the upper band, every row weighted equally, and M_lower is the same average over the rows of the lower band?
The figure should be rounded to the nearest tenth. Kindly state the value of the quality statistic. 2.2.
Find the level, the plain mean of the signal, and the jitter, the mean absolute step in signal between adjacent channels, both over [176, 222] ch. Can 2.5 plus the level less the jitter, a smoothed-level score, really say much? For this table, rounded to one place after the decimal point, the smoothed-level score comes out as 13.4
